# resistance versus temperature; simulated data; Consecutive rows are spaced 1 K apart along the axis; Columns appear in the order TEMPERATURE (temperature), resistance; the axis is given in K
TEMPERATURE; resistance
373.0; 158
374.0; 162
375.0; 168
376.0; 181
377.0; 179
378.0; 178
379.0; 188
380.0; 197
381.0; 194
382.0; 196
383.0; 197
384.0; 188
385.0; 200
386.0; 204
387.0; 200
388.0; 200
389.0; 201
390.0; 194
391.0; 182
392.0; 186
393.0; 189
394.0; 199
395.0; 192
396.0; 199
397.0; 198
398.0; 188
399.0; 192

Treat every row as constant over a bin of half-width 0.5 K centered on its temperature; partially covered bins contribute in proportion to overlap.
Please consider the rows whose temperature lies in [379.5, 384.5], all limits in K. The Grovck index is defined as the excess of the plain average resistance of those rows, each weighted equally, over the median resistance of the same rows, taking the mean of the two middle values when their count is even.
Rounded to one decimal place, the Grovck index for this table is -1.6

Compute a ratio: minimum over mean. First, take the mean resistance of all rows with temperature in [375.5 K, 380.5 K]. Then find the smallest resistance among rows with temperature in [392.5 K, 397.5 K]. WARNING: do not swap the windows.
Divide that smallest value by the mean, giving 1.02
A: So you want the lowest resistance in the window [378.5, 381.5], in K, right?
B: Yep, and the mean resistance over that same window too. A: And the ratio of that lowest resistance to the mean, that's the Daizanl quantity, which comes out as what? 0.974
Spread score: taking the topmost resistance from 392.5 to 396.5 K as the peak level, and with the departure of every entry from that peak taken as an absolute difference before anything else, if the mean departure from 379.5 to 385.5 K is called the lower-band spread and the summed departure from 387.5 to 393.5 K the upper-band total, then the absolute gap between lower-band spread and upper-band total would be 44.0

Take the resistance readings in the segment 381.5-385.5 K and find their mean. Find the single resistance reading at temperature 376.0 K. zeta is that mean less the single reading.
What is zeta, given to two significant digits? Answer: 14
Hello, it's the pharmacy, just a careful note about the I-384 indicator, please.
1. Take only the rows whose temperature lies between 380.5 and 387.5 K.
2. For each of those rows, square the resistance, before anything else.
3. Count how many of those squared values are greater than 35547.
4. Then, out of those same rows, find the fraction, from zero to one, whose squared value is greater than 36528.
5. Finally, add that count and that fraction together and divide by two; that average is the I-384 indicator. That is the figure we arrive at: 3.4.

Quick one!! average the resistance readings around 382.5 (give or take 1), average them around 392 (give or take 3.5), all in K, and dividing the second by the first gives 0.98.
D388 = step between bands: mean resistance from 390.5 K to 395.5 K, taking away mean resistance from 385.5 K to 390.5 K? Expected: -10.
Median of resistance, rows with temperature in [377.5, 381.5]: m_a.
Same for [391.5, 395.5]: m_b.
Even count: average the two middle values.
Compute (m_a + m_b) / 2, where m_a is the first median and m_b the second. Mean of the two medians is 191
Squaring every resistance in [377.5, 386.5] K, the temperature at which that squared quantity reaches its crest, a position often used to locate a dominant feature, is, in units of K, 386.0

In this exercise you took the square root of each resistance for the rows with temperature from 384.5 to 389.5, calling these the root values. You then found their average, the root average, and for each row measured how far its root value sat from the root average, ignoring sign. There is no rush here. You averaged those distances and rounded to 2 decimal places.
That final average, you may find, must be 0.04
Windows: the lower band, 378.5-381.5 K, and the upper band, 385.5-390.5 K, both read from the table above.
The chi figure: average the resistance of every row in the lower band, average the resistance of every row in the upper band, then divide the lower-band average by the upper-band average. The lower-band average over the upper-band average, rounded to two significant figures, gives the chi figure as 0.97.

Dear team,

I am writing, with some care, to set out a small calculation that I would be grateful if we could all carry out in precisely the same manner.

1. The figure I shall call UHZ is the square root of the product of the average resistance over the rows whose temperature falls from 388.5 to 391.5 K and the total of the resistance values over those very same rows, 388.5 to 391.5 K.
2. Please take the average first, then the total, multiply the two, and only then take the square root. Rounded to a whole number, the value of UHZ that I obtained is 333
